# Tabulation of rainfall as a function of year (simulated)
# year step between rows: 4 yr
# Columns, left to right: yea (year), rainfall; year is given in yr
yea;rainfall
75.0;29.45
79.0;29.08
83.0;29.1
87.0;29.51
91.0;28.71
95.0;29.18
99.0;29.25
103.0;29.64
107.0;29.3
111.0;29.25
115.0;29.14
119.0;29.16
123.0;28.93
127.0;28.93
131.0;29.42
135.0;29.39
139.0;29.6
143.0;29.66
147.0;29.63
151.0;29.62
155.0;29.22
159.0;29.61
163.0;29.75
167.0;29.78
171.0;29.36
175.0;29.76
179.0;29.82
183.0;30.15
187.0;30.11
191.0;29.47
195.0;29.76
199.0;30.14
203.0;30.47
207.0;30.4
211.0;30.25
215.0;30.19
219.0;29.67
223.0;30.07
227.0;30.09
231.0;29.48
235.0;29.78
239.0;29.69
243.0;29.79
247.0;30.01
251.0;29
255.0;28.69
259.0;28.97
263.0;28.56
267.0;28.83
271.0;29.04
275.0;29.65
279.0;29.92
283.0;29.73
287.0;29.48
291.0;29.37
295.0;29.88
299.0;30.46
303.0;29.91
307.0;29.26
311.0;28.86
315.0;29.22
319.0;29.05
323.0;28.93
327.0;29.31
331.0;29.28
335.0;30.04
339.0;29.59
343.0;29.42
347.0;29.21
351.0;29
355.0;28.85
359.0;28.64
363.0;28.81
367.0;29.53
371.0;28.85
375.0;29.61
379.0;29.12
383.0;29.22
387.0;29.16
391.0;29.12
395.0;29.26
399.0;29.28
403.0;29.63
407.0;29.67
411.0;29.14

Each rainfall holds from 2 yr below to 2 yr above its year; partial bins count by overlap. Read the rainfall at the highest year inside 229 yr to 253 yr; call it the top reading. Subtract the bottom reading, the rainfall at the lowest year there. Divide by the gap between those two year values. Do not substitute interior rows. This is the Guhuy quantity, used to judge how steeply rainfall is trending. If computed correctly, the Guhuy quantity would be -0.024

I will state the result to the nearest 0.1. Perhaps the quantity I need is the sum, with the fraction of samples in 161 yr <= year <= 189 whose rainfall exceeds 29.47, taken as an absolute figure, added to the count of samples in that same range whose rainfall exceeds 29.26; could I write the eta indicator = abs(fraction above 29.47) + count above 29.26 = 7.9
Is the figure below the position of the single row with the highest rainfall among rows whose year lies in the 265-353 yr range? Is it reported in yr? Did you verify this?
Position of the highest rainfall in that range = 299.0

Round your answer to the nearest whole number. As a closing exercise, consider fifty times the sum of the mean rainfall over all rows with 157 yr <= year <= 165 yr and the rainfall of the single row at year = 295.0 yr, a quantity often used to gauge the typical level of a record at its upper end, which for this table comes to 2978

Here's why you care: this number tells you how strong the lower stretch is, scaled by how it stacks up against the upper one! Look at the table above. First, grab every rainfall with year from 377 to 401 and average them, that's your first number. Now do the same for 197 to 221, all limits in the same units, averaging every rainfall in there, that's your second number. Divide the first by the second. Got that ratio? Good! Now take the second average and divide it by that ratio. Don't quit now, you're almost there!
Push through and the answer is 31.2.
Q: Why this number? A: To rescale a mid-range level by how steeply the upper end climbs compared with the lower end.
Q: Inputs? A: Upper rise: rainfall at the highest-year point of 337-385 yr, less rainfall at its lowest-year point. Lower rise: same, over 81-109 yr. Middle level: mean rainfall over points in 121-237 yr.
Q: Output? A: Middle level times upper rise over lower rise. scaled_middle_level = -55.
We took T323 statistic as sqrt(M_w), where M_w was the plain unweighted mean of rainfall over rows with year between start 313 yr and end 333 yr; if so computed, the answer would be 5.40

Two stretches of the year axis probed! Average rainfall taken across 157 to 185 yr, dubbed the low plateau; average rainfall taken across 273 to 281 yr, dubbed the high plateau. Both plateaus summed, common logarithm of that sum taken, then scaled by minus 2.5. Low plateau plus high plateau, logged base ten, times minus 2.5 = -4.44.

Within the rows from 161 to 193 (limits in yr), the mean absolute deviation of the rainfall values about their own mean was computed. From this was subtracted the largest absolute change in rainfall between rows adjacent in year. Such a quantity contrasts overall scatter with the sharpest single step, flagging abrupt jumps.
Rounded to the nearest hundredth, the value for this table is -0.45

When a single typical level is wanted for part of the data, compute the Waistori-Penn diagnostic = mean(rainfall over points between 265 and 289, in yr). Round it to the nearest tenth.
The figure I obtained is 29.4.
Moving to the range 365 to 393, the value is 29.2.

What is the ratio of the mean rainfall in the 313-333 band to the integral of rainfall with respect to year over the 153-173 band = 0.0493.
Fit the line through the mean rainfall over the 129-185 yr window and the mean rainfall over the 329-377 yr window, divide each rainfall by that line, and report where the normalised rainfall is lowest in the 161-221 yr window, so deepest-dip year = 171.0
